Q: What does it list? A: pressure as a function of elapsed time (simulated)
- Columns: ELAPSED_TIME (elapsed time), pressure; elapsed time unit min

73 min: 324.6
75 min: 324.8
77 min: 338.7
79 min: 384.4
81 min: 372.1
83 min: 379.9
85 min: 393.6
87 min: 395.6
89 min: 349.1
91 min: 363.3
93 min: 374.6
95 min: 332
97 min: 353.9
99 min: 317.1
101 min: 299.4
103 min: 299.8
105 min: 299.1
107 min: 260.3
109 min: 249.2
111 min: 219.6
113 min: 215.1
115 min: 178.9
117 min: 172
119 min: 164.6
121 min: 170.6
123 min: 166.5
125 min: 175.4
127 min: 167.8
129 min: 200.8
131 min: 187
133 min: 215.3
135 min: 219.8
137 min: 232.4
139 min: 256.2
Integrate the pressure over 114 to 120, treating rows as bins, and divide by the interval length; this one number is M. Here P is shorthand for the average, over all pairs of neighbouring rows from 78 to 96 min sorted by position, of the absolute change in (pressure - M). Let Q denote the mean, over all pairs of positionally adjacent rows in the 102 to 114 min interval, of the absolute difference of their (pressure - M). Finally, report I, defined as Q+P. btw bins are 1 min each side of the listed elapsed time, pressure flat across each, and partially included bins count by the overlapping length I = 35.7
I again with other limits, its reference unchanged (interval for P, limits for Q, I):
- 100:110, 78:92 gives 28.8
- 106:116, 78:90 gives 36.8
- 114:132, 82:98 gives 32.7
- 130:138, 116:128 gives 21.9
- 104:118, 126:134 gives 46.2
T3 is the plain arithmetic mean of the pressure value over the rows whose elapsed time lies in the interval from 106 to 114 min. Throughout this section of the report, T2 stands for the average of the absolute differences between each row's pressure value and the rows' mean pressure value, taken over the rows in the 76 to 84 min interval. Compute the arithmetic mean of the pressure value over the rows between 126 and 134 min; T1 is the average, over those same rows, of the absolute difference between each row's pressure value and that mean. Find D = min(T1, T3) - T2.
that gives 0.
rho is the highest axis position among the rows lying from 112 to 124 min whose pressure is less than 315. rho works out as 123 min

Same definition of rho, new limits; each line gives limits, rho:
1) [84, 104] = 103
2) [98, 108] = 107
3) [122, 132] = 131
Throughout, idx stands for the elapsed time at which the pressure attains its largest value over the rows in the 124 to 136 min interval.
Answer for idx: 135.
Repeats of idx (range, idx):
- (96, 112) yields 97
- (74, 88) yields 87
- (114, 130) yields 129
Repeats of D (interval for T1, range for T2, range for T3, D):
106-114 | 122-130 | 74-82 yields 7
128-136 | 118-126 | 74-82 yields 8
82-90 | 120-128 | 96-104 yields 12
